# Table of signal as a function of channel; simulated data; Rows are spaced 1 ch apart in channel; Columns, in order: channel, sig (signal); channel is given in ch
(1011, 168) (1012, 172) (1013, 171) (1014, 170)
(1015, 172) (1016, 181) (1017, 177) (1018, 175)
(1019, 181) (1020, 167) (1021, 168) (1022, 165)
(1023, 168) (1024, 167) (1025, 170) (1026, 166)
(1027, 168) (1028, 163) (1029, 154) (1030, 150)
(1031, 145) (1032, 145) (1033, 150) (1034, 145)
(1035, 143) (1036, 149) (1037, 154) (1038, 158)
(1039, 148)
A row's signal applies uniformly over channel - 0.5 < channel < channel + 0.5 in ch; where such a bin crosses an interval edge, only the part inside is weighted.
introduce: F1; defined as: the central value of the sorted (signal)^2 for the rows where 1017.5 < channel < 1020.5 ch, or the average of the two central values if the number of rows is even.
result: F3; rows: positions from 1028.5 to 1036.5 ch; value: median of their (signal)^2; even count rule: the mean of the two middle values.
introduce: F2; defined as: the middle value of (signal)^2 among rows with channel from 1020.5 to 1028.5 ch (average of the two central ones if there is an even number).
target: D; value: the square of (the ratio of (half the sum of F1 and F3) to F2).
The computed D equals 0.87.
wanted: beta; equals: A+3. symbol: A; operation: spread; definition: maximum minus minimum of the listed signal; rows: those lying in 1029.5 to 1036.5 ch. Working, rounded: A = 7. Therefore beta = 10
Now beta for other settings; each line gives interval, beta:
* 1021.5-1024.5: 6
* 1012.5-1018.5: 14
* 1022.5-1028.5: 10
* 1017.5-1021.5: 17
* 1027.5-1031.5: 21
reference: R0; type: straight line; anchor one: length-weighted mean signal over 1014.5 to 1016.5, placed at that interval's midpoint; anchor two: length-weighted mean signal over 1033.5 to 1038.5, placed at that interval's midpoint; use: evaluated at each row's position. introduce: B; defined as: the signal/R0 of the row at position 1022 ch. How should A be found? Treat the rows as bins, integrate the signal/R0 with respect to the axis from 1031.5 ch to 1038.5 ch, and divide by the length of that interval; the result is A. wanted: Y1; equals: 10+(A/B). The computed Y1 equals 11.0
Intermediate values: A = 0.99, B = 0.98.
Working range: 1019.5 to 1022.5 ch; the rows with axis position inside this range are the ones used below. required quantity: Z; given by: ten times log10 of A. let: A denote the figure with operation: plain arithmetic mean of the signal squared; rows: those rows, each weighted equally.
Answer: 44.4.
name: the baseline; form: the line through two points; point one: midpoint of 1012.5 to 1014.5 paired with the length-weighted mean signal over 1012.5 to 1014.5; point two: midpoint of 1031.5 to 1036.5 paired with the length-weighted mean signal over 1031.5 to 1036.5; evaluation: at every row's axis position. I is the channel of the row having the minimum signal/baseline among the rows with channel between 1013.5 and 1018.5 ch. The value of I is 1014 ch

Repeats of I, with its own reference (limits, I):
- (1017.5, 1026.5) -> 1020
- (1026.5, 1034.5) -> 1031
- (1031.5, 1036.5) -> 1032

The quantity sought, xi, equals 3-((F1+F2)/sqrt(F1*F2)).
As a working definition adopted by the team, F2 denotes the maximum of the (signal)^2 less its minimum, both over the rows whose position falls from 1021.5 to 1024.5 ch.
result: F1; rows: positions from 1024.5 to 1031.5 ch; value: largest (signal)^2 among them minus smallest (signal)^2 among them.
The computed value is -0.16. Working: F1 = 7875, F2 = 999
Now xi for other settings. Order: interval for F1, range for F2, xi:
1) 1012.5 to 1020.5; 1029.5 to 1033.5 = 0.63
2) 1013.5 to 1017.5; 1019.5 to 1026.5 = 0.82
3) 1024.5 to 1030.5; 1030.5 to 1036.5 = 0.67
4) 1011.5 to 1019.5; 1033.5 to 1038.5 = 0.99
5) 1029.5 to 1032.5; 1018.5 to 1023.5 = 0.55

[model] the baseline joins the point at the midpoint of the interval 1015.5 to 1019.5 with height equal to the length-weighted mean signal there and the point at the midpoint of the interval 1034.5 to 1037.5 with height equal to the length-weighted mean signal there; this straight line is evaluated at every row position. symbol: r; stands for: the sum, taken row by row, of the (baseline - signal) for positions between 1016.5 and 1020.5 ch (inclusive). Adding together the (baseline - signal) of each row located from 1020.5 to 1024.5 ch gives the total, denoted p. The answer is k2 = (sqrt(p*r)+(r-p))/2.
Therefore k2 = 2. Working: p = 14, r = 8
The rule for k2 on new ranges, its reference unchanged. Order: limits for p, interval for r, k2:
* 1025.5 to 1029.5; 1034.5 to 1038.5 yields -3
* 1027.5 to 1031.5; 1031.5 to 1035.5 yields 15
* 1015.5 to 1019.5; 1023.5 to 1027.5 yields -4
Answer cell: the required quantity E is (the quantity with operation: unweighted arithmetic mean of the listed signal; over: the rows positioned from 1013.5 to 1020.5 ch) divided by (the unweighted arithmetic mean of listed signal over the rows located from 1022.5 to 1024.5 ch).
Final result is 1.04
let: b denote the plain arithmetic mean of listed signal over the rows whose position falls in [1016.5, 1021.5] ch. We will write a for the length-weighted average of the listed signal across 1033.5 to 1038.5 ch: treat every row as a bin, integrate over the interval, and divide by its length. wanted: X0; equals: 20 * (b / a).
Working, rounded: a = 150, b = 173.6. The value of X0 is 23.2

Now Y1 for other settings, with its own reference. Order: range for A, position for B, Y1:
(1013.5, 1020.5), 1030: 11.1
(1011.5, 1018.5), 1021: 11.0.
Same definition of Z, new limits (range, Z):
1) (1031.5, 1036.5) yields 43.3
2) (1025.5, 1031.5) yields 44.0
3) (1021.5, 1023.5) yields 44.4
